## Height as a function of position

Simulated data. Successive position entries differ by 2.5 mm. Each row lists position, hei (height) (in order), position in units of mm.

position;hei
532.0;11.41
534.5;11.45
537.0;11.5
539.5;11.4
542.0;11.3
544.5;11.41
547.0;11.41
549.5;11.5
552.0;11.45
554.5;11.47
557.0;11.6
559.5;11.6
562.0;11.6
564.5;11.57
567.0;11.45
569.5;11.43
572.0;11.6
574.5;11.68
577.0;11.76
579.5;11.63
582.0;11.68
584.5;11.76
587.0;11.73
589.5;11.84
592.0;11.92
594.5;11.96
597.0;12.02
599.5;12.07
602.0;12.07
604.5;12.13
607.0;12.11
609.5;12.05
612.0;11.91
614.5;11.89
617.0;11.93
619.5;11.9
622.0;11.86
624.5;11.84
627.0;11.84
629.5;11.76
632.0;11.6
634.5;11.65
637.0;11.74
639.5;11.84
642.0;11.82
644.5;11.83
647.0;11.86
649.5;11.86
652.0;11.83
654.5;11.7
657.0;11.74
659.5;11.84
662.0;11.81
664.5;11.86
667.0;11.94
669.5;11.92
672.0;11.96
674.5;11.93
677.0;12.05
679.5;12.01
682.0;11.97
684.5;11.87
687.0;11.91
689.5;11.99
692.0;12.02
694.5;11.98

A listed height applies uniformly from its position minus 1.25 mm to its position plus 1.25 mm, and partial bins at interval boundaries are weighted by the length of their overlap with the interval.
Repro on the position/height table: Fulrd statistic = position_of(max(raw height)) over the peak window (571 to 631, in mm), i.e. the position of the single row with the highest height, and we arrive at 604.5 mm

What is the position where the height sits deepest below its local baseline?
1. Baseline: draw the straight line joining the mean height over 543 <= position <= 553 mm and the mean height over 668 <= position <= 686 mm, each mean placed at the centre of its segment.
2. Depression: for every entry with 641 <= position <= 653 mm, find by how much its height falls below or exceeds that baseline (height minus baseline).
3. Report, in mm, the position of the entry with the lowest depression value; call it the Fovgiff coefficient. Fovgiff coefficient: 652.0 mm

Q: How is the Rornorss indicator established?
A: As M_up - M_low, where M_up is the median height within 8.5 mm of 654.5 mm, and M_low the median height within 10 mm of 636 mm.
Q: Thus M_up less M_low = 0.04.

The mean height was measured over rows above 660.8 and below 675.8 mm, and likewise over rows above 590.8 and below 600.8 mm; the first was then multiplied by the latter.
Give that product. 143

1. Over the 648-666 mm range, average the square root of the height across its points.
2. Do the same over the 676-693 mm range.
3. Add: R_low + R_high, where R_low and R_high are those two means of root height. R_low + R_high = 6.90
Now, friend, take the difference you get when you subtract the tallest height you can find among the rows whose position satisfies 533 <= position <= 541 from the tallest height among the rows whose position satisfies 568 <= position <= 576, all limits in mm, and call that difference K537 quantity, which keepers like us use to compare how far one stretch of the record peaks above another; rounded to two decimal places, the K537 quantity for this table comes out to 0.18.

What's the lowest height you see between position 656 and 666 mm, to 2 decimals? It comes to 11.74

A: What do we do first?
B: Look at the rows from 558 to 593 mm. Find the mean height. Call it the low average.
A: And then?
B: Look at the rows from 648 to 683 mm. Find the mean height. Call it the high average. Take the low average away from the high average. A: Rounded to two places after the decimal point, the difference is 0.23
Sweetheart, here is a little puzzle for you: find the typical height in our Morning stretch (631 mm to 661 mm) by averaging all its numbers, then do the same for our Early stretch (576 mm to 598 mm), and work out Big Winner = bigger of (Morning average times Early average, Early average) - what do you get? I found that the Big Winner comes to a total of 139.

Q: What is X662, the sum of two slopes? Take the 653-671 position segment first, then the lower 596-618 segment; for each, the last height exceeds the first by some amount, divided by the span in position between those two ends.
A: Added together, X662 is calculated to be 0.010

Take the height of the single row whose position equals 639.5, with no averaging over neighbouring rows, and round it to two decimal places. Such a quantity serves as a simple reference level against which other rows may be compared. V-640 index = 11.84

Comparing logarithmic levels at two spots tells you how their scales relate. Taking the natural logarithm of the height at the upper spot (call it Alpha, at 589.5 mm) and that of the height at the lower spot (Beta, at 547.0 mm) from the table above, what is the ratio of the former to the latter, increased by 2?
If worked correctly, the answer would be 3.015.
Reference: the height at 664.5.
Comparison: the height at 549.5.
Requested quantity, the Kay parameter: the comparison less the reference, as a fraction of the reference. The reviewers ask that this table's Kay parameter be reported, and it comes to -0.03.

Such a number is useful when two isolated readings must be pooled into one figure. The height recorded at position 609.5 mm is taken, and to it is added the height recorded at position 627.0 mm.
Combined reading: 23.9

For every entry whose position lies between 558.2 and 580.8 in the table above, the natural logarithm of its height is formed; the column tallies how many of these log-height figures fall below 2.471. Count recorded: 9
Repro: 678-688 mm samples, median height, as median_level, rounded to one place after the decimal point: 11.9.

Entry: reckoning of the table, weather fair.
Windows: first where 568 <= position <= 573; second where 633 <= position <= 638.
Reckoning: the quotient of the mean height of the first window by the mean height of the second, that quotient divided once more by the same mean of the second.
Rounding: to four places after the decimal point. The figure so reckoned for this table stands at 0.0842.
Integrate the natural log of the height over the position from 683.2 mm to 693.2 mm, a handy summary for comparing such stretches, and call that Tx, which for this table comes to 24.8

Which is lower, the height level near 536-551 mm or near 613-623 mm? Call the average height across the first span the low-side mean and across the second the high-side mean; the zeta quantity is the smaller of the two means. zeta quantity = 11.4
